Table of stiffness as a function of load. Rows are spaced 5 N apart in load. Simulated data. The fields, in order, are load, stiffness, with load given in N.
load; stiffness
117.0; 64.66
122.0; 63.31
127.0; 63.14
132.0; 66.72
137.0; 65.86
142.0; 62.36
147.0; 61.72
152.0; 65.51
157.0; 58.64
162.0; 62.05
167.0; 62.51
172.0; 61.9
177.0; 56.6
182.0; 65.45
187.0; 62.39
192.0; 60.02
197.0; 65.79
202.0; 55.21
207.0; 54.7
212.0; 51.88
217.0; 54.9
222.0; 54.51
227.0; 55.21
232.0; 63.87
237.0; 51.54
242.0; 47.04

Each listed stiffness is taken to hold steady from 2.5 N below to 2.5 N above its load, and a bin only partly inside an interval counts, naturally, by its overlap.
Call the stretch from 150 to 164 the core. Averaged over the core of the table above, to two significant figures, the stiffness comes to 62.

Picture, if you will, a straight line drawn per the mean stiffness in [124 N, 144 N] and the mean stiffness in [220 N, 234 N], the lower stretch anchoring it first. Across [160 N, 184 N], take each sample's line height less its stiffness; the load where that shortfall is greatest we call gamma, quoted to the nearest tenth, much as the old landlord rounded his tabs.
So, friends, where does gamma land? 177.0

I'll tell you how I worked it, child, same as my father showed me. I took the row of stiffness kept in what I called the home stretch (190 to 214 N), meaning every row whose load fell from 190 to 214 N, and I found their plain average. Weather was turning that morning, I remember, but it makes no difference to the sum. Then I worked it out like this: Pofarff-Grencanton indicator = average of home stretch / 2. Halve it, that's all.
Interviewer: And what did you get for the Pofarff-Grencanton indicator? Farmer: 29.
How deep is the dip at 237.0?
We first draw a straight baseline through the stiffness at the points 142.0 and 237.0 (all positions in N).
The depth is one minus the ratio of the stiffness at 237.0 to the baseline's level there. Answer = 0.000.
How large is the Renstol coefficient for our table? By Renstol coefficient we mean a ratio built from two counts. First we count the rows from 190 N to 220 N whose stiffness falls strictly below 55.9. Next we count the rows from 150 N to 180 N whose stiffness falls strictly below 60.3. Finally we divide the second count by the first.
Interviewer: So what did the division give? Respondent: 0.5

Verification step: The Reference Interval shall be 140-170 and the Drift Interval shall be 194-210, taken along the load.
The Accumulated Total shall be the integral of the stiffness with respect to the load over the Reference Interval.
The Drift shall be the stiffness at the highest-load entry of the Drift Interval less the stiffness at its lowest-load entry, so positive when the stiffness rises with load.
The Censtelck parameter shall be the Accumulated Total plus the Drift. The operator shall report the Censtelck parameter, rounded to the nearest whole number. 1853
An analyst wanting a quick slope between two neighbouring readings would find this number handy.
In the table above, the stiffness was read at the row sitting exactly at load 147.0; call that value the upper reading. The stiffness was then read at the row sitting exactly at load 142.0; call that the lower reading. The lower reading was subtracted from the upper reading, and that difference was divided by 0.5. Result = -1.3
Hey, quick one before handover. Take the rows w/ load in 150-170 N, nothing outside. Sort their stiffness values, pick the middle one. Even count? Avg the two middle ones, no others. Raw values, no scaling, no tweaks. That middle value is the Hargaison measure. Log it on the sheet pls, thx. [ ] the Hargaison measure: 62.3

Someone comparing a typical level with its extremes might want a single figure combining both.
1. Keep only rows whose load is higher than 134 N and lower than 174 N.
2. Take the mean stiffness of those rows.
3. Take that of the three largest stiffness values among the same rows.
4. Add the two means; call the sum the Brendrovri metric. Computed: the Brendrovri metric 127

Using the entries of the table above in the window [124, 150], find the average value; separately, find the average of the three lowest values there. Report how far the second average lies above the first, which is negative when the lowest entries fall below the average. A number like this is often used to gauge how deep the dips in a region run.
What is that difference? -1.6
